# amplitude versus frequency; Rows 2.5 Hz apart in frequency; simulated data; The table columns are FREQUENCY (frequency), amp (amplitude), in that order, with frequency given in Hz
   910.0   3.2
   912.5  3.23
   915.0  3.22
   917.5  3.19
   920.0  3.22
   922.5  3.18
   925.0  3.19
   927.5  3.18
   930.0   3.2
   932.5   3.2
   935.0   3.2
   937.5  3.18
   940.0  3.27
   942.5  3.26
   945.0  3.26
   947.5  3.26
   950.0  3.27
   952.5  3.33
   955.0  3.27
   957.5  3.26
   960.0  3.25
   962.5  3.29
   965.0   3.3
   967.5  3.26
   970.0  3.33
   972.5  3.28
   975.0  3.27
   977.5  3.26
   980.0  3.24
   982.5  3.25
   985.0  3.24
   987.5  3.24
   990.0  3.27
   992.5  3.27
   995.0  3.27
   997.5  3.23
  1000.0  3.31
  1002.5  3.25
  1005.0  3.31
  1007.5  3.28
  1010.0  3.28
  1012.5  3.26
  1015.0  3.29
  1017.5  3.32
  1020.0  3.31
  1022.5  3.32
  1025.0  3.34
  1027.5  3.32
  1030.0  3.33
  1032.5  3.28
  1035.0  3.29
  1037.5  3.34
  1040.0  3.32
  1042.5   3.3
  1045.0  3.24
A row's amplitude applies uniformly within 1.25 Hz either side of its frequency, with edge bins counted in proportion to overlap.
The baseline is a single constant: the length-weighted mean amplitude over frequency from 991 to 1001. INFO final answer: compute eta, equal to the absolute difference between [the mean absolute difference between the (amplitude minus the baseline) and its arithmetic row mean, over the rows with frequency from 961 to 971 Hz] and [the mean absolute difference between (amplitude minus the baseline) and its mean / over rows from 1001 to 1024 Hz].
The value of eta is 0.001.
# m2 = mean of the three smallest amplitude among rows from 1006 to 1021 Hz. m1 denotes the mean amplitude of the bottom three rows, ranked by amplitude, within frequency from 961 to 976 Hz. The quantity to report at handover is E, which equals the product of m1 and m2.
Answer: 10.7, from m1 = 3.27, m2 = 3.27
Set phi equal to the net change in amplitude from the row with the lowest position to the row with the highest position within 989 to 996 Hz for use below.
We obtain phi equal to 0.000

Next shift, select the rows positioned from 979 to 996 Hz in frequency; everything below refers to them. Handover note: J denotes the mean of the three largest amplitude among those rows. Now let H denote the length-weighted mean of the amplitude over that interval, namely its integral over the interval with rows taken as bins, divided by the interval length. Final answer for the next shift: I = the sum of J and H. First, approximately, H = 3.25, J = 3.27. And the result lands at 6.52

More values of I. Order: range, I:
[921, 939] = 6.39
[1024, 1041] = 6.65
